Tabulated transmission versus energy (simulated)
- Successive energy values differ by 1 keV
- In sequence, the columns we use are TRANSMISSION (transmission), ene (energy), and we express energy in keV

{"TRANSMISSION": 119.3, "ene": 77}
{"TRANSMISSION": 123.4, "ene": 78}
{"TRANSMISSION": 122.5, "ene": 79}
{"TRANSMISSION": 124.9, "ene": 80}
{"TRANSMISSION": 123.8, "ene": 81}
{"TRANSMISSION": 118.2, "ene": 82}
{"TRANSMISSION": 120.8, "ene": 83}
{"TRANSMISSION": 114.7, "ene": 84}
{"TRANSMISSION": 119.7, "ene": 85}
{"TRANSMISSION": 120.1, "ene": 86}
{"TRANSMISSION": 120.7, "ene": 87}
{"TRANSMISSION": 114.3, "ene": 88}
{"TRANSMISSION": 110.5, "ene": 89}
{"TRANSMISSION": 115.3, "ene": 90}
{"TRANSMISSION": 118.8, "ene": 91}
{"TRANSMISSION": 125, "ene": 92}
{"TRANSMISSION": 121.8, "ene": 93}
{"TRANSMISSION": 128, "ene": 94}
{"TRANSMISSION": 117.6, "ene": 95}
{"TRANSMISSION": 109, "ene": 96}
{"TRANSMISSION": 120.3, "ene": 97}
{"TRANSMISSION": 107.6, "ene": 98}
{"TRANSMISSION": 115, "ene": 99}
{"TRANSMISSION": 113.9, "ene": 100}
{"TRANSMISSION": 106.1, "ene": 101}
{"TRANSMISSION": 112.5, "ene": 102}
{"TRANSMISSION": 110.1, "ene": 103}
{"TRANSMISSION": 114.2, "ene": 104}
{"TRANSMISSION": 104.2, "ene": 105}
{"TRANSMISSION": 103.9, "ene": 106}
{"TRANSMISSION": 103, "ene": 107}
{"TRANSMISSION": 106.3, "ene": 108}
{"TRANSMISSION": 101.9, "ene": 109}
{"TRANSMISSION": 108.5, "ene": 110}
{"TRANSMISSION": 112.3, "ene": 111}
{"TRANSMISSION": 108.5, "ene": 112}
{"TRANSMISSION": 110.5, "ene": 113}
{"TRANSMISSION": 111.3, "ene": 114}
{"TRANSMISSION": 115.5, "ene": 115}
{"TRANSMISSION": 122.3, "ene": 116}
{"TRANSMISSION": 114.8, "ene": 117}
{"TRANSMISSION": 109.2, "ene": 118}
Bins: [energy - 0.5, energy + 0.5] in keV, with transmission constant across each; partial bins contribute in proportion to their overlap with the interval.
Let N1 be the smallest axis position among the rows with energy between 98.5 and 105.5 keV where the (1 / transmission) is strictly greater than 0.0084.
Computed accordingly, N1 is 99 keV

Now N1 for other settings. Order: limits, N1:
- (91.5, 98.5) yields 95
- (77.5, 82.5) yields 82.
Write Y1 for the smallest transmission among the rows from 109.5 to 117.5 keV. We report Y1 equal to 108.5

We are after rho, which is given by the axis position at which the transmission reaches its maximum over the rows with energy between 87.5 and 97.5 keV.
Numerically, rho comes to 94 keV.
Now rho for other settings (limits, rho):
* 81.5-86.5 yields 83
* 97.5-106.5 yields 99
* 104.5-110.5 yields 110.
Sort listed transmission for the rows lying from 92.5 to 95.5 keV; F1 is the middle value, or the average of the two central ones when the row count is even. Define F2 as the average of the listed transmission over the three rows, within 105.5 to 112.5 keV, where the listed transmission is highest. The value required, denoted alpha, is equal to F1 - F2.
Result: 12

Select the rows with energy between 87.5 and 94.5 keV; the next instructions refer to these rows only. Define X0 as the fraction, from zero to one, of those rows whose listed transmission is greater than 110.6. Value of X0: 0.9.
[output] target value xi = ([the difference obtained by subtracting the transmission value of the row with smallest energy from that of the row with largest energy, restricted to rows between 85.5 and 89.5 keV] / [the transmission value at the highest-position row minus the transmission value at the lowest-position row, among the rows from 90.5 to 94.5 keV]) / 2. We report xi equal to -0.5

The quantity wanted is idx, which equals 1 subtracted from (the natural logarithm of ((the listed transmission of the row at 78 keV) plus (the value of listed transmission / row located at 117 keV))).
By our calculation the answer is 4.47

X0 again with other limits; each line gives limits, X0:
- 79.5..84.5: 1.0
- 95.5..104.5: 0.6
